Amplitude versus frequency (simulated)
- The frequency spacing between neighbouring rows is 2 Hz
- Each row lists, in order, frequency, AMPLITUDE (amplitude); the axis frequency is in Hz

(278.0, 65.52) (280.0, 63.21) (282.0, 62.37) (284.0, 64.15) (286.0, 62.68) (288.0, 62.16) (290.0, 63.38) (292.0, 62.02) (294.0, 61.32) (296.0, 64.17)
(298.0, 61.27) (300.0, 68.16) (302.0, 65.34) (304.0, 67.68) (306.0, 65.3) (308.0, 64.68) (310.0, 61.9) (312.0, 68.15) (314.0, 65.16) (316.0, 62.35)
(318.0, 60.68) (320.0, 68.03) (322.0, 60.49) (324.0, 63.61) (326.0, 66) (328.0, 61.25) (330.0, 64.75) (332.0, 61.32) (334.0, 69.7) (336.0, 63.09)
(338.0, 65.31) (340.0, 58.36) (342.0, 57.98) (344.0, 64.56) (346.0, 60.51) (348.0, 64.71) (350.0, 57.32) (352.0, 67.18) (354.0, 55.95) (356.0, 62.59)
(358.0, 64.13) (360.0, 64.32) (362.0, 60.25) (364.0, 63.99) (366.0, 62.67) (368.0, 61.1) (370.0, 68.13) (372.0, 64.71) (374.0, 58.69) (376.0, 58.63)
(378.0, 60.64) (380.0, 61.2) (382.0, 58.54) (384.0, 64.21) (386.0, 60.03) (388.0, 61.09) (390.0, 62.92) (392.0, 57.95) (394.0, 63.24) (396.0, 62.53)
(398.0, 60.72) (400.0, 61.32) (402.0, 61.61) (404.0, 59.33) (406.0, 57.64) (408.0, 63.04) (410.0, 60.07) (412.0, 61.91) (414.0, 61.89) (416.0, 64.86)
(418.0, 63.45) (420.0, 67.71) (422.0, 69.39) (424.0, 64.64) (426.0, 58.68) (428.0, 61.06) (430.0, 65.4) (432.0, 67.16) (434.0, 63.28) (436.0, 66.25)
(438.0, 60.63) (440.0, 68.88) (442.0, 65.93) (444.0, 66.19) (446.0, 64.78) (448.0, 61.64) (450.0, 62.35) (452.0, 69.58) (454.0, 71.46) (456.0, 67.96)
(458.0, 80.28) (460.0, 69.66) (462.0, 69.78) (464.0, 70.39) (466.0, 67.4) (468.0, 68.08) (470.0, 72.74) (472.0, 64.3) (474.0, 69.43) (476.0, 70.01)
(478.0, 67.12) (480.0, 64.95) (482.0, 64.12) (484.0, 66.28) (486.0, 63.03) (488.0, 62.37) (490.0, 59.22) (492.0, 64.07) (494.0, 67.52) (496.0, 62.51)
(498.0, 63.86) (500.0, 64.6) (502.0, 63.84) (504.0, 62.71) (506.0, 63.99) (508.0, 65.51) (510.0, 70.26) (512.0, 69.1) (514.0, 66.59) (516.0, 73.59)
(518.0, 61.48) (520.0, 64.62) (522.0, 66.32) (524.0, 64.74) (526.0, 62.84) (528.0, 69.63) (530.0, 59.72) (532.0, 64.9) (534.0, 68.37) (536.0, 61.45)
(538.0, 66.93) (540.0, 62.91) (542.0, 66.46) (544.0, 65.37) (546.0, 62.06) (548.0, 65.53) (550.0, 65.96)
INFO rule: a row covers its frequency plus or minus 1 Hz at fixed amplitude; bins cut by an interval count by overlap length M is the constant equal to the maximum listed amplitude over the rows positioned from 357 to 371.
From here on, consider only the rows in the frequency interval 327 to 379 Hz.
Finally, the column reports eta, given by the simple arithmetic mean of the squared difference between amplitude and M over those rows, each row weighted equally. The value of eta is 44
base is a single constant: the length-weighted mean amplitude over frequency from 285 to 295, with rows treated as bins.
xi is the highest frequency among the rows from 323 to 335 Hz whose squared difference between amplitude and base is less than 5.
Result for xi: 332.0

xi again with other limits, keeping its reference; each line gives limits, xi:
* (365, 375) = 368.0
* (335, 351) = 346.0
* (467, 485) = 482.0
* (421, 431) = 428.0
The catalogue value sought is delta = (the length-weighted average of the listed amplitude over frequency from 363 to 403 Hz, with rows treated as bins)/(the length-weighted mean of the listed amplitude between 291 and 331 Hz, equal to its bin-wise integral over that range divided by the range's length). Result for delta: 0.96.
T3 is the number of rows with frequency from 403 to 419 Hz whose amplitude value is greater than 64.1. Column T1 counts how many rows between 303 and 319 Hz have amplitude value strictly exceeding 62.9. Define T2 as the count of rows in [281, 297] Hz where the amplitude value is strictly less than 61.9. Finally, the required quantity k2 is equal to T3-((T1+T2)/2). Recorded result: -2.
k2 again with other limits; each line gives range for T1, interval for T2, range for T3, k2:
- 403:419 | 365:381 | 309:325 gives -1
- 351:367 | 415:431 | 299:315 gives 4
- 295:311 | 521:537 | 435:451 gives 1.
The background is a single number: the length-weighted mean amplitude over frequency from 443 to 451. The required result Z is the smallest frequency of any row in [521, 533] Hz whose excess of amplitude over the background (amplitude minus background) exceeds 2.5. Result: 522.0 Hz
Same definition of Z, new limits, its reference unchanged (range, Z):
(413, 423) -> 420.0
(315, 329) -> 320.0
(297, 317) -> 300.0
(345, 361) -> 352.0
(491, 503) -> 494.0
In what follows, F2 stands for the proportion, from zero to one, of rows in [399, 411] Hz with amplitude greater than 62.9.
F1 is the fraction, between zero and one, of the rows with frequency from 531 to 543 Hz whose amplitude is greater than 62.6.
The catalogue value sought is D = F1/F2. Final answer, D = 5.0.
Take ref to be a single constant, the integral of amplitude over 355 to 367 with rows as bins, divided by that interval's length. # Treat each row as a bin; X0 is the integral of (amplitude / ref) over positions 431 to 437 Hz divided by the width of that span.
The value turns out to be 1.04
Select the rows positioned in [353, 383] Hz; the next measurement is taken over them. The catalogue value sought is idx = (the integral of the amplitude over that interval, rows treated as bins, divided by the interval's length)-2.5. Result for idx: 59.2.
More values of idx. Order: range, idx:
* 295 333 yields 61.7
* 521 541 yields 62.3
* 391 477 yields 62.7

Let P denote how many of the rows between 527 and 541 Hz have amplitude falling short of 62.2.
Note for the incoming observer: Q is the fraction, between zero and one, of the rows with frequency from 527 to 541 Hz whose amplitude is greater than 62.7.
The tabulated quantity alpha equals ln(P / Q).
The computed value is 1.0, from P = 2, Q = 0.7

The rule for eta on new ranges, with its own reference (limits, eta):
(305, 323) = 24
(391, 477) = 29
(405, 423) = 35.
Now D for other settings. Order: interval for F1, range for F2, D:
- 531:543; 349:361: 1.7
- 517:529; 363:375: 1.7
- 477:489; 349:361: 1.7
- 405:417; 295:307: 0.4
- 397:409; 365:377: 0.5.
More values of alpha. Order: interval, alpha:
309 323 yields 1.9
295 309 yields 0.2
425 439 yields 1.7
